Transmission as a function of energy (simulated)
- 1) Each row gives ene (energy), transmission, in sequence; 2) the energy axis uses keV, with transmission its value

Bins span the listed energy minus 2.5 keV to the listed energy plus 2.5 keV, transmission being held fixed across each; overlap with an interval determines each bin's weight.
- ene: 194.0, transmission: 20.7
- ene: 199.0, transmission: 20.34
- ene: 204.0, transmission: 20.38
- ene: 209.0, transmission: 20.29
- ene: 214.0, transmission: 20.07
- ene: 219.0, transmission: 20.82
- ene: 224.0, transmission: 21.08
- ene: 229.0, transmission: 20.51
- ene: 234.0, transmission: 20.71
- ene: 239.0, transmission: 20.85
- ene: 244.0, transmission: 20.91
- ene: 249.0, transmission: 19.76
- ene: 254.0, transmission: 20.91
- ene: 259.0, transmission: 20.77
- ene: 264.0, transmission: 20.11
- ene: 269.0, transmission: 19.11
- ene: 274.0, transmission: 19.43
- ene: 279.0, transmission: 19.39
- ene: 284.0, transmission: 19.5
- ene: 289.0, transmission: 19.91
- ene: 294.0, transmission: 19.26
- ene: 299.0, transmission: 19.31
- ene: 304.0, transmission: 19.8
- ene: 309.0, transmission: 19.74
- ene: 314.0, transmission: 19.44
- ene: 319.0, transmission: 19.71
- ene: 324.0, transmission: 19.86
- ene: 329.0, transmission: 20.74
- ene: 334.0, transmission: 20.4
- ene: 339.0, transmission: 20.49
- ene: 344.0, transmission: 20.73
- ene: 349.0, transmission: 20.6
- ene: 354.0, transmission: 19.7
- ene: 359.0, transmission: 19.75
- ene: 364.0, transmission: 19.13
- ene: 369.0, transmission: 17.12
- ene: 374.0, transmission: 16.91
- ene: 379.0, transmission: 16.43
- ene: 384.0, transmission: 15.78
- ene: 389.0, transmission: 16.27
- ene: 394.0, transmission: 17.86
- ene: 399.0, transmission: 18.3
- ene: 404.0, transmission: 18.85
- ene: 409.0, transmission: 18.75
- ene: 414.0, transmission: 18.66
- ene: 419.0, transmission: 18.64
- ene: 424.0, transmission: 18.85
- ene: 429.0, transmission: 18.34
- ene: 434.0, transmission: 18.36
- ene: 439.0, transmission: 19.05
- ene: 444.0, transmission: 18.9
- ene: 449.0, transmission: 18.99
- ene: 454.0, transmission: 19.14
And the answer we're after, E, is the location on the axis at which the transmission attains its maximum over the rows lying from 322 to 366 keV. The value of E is 329.0 keV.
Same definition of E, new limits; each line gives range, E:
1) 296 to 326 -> 324.0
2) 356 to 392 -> 359.0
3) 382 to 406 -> 404.0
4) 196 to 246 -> 224.0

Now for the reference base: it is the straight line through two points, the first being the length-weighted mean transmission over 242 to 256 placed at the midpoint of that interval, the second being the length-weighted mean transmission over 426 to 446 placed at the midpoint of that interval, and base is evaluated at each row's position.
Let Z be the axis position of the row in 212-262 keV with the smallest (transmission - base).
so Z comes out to 214.0 keV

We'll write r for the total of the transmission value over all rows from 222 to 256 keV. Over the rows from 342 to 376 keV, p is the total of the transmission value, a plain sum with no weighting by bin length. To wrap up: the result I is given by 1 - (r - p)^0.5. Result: -2.3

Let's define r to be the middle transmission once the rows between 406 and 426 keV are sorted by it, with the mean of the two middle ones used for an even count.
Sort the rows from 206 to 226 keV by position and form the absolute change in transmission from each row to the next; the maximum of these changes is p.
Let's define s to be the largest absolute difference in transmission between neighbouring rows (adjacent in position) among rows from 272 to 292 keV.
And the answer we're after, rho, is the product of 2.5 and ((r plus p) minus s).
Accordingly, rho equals 47.6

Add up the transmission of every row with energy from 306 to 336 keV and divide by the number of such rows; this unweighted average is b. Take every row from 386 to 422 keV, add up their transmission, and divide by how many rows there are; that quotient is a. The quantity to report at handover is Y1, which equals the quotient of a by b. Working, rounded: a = 18.2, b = 20.0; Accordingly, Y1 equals 0.91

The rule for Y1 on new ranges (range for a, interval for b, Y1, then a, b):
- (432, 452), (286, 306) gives 0.96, 18.8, 19.6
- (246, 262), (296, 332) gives 1.03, 20.5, 19.8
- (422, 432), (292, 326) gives 0.95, 18.6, 19.6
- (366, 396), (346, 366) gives 0.85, 16.7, 19.8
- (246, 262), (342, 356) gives 1.01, 20.5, 20.3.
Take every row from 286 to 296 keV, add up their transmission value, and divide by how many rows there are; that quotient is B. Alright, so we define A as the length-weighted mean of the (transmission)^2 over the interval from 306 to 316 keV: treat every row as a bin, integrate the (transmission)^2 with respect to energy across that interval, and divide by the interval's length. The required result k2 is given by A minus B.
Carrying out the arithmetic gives 365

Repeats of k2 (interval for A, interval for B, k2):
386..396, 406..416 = 270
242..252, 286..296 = 394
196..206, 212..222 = 395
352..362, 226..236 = 367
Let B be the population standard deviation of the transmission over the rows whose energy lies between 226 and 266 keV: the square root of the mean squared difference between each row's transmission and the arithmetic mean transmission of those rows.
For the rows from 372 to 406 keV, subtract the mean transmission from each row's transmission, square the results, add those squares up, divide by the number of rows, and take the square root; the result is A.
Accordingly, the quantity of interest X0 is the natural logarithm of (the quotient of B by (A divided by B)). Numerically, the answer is -1.9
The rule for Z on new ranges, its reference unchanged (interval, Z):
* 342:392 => 384.0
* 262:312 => 269.0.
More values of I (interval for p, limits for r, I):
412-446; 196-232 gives -2.6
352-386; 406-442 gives -1.4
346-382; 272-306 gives -1.6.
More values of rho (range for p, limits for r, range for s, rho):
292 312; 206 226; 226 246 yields 52.1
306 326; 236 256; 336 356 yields 50.7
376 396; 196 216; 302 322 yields 54.0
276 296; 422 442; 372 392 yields 46.5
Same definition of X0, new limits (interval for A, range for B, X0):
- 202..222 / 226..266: -0.6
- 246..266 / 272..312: -2.2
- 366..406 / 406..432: -3.5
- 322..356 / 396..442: -1.8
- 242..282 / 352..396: 1.1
